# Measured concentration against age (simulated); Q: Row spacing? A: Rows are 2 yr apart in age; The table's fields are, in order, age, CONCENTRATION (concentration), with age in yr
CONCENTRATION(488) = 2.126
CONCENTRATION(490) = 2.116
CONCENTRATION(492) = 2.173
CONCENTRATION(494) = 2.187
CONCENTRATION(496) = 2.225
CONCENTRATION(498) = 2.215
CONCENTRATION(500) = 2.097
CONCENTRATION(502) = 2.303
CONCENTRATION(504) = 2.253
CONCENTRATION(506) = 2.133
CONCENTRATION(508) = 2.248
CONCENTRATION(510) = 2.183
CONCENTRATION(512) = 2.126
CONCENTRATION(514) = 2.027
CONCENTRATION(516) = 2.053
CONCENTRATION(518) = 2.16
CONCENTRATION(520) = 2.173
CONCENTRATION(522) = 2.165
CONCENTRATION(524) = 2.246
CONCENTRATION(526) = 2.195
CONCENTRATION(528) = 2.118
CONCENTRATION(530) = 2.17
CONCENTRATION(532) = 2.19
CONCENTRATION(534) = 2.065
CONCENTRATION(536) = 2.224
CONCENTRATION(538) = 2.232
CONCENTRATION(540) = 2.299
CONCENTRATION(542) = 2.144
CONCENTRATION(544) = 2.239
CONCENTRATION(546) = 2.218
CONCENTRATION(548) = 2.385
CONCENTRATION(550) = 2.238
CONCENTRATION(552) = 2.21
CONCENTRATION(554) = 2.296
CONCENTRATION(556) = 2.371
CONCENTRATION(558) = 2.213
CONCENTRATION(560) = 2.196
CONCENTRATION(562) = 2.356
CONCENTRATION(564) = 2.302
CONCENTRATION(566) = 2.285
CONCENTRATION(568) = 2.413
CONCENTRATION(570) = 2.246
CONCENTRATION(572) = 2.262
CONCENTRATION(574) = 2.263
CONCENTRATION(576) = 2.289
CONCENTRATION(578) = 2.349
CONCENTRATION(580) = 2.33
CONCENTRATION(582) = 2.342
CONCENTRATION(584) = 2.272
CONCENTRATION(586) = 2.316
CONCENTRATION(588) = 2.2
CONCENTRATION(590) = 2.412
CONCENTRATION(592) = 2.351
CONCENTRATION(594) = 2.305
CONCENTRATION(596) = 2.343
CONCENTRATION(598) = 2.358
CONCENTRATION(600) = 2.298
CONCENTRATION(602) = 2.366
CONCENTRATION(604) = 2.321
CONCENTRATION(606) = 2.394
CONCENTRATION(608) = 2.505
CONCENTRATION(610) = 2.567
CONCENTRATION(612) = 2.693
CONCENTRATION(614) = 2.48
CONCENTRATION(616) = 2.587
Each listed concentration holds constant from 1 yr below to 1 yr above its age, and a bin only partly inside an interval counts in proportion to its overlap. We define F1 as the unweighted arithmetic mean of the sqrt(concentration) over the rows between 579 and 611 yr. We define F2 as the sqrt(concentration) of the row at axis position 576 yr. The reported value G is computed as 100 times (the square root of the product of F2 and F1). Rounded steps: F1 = 1.53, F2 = 1.51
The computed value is 152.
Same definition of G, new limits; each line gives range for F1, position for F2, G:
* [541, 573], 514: 147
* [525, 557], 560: 149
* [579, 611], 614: 155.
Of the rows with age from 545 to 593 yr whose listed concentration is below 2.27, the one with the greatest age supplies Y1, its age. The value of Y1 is 588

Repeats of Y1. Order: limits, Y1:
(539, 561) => 560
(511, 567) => 560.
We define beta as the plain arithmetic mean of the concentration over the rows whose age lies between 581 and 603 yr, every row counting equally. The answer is 2.324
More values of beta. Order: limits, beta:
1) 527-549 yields 2.208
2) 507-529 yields 2.154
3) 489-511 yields 2.194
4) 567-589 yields 2.298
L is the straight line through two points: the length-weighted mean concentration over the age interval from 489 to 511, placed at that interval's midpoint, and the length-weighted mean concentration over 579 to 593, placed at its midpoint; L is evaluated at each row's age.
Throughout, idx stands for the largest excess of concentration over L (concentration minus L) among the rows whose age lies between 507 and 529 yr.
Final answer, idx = 0.04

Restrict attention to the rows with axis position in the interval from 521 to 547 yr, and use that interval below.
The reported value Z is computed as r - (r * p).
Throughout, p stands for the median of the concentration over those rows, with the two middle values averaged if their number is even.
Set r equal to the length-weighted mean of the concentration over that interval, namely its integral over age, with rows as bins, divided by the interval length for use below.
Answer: -2.62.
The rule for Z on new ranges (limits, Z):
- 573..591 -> -3.04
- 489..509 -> -2.64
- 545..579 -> -2.94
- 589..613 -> -3.28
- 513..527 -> -2.50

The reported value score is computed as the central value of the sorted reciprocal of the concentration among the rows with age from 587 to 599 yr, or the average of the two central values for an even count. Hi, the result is 0.43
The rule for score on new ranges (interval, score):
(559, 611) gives 0.43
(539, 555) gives 0.45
